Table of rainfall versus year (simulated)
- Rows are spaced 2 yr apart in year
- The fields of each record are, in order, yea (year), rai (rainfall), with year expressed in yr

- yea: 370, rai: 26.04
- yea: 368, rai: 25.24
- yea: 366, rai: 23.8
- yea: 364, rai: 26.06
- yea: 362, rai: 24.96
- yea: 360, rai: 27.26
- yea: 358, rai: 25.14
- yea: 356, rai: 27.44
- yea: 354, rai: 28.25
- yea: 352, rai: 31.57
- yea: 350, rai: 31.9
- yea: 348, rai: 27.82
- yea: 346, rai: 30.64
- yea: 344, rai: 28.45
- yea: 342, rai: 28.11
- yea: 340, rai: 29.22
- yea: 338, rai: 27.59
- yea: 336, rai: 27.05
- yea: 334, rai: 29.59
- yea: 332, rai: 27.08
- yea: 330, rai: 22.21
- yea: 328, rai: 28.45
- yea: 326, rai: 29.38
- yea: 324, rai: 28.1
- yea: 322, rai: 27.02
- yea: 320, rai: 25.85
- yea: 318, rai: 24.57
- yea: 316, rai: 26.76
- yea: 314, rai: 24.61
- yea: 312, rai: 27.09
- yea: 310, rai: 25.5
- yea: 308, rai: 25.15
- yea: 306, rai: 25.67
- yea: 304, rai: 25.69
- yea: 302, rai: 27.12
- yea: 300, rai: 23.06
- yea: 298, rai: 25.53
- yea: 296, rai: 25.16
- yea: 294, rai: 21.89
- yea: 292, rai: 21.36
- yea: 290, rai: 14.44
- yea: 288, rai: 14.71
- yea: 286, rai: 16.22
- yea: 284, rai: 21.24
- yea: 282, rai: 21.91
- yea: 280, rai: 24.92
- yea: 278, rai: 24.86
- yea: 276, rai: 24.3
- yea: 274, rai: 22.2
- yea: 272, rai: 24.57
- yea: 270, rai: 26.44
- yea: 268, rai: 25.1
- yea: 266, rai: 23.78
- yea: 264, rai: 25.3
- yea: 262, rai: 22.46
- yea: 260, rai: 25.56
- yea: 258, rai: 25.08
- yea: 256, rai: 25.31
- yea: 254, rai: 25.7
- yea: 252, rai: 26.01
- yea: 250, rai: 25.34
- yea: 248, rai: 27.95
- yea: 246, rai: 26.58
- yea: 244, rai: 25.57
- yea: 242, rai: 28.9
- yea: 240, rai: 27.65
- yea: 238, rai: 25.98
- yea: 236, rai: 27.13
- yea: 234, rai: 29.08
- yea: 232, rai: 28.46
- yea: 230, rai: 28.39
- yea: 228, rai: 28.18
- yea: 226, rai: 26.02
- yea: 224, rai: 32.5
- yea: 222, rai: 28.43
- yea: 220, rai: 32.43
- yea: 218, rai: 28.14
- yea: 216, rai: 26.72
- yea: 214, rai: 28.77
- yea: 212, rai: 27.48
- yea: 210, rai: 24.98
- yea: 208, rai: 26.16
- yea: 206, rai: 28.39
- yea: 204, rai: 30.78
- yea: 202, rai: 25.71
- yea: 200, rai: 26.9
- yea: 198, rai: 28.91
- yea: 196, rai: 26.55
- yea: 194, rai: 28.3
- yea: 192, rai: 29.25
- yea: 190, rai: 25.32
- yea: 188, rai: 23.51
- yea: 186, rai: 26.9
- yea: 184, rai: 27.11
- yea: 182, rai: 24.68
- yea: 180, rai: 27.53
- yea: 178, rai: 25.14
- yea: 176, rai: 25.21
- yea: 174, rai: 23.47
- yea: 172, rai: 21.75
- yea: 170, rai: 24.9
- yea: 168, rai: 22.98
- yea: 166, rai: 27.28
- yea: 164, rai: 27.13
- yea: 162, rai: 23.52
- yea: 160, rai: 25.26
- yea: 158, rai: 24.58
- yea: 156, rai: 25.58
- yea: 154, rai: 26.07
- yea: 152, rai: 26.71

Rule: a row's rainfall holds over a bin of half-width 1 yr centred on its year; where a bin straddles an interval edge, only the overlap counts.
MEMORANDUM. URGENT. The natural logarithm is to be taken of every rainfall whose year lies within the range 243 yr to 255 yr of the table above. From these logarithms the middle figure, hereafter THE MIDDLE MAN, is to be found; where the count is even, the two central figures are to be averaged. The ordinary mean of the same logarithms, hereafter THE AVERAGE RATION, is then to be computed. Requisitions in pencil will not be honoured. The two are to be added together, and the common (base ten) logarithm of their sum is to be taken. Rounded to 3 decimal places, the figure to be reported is 0.814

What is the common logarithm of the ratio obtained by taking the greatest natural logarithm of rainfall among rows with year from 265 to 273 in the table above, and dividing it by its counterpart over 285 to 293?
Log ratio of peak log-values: 0.029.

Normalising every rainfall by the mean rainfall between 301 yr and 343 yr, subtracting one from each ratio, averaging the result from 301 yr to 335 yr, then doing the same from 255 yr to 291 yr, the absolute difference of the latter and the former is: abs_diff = 0.141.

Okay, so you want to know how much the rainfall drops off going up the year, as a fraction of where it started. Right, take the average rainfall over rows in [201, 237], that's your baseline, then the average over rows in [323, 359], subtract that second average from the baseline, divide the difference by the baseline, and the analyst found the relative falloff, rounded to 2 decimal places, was 0.00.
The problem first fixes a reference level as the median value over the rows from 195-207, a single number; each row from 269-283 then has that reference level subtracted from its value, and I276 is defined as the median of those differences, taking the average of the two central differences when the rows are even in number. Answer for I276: -3.1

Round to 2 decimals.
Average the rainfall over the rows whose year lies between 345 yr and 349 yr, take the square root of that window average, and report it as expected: 5.41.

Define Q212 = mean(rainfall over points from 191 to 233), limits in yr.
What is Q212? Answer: 28.2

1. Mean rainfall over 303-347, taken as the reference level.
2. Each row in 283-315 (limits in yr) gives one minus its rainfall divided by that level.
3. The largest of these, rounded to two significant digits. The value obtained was 0.46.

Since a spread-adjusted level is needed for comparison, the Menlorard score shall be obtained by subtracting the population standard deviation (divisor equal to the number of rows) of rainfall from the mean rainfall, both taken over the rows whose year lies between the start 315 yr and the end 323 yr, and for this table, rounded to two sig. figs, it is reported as 25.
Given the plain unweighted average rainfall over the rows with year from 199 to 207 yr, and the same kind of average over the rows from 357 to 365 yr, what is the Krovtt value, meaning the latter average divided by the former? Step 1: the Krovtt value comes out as 0.93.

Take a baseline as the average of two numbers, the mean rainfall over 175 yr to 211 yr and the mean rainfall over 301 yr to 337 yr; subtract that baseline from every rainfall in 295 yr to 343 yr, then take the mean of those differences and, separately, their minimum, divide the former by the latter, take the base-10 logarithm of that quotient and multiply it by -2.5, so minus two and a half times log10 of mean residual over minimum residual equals 3.8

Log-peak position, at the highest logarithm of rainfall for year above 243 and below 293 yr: 248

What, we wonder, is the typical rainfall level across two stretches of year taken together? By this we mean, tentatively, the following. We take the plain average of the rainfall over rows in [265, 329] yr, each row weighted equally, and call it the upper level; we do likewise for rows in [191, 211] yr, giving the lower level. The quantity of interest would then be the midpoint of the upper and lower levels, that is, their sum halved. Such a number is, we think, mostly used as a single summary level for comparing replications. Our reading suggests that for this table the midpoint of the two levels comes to 25.9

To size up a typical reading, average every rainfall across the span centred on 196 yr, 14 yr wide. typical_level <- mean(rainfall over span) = 27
